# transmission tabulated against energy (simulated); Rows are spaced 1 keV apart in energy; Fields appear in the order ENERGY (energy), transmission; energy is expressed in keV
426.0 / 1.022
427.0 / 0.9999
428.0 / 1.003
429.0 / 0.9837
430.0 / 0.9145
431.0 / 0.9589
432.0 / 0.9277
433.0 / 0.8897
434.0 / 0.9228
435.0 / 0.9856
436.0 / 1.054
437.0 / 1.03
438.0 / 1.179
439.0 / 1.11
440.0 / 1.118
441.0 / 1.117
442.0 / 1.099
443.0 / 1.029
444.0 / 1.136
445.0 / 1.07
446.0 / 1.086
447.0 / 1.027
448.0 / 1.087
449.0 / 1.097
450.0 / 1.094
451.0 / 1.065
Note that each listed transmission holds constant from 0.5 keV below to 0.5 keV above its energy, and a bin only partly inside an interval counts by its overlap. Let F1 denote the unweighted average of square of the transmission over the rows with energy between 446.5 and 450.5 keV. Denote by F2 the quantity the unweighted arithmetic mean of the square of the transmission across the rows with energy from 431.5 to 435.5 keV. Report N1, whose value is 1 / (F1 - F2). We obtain 3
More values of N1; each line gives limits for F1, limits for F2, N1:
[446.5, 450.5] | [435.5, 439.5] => -25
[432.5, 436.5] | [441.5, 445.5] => -4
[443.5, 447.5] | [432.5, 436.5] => 4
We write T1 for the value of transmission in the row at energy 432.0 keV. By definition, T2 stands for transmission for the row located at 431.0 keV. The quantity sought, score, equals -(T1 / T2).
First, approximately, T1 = 0.9277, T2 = 0.9589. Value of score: -0.97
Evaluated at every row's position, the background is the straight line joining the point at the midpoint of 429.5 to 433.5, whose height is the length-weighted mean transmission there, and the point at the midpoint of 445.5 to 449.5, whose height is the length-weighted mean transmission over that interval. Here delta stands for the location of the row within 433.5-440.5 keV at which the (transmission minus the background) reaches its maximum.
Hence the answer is 438.0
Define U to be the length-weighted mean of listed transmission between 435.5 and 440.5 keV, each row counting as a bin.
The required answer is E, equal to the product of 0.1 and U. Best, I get 0.110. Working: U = 1.10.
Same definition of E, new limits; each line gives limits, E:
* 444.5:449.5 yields 0.107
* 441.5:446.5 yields 0.108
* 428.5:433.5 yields 0.093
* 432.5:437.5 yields 0.098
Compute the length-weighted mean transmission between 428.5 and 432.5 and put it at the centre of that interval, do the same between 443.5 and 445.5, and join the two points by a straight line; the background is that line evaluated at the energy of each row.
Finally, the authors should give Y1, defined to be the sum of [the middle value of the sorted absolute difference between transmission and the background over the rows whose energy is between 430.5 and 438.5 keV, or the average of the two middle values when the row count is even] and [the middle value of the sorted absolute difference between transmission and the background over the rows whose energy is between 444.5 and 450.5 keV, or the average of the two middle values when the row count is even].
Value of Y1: 0.097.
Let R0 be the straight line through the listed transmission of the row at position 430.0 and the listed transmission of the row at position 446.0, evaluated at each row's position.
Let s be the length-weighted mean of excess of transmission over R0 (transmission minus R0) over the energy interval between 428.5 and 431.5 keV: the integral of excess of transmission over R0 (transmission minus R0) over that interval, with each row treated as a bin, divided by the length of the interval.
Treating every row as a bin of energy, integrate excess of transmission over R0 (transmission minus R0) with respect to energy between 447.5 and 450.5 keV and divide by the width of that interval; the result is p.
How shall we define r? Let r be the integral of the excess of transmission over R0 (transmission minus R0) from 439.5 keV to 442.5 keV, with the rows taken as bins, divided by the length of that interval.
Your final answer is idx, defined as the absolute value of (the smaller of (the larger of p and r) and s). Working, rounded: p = -0.025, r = 0.08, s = 0.038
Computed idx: 0.038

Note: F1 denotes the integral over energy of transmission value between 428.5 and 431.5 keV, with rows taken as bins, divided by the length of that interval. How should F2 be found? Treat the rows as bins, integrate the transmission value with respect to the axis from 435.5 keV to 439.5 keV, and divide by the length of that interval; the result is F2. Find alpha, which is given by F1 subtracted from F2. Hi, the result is 0.14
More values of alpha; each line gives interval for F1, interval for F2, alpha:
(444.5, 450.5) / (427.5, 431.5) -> -0.11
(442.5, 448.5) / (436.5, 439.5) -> 0.03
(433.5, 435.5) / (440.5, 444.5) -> 0.14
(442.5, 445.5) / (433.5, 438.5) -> -0.04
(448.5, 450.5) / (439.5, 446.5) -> 0.00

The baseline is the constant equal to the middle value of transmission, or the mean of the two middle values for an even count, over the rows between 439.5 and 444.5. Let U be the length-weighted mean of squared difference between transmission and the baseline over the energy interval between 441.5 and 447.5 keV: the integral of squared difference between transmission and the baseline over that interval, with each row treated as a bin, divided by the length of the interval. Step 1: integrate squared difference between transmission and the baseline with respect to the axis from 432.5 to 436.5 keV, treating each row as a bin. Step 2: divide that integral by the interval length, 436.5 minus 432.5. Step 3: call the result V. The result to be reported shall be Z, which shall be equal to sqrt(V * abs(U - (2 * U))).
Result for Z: 0.0095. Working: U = 0.0033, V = 0.0277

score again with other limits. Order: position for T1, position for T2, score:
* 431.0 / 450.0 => -0.88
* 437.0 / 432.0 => -1.11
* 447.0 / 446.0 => -0.95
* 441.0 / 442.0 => -1.02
